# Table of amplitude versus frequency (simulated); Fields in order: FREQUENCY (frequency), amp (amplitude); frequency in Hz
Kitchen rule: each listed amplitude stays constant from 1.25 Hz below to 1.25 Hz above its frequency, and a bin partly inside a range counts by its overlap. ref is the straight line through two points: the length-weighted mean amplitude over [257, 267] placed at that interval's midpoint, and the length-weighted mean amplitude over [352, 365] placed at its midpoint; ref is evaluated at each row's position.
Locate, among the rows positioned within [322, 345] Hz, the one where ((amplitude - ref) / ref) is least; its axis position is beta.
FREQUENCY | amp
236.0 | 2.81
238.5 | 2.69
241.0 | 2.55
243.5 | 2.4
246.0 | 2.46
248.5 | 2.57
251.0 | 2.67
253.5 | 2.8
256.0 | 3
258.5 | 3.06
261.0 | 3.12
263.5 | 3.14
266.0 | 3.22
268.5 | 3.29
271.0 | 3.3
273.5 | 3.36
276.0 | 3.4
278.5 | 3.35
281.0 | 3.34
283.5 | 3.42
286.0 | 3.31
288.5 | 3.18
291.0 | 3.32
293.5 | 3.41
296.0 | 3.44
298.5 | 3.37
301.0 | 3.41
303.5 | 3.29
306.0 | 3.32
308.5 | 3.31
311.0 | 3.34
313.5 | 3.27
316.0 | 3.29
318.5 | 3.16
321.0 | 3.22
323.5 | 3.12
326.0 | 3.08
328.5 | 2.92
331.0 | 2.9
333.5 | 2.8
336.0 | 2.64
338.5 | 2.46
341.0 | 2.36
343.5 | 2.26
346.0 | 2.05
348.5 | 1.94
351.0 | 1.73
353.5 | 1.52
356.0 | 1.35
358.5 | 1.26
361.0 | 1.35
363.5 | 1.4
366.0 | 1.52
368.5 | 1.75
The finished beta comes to 343.5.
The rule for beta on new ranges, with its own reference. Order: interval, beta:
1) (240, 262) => 243.5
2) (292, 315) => 293.5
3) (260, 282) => 261.0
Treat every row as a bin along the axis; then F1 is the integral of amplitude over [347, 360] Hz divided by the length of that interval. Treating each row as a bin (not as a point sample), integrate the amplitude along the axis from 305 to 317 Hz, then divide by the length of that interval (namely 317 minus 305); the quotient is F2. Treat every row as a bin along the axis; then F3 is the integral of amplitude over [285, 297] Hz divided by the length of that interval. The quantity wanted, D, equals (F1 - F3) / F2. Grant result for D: -0.53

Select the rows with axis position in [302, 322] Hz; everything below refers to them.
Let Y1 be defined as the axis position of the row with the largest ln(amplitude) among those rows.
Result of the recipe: 311.0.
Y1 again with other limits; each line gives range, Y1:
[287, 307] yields 296.0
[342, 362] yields 343.5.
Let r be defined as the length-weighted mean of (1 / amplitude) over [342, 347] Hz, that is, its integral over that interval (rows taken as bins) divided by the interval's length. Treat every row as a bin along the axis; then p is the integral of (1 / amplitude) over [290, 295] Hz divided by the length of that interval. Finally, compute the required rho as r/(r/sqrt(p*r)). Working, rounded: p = 0.297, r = 0.46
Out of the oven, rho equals 0.370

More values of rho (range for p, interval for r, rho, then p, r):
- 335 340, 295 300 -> 0.341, 0.395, 0.29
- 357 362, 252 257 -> 0.516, 0.767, 0.35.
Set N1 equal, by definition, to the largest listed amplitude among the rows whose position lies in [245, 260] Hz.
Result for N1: 3.06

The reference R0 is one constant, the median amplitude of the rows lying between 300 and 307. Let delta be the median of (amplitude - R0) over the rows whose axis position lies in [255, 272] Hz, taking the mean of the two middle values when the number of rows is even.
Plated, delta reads -0.18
